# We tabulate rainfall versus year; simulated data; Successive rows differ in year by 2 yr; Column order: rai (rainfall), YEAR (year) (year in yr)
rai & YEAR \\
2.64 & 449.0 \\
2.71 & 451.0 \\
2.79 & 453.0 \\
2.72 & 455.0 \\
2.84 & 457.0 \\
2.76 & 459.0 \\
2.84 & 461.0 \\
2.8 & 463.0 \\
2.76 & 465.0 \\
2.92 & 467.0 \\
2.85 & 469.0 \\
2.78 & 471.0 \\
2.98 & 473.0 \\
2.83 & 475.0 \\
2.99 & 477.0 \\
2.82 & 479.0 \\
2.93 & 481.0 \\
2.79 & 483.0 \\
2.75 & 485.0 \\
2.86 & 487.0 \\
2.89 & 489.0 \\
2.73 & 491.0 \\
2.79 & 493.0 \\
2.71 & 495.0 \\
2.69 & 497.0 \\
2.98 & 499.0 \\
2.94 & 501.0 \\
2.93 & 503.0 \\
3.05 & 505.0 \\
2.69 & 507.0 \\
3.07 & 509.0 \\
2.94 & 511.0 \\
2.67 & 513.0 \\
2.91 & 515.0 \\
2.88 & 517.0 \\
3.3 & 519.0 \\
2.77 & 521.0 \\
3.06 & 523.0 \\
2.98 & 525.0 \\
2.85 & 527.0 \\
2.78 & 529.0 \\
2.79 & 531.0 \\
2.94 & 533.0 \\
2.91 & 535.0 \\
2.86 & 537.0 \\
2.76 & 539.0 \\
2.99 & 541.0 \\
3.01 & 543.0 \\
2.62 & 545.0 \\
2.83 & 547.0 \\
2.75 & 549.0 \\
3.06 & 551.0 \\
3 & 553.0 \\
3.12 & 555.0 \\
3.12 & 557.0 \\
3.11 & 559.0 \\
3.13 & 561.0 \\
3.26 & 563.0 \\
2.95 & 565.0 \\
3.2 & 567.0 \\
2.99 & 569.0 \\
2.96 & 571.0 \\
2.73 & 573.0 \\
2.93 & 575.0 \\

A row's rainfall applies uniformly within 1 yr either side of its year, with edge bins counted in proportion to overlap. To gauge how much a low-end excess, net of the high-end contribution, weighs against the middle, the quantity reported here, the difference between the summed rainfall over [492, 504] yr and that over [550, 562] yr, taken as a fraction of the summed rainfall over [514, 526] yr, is -0.084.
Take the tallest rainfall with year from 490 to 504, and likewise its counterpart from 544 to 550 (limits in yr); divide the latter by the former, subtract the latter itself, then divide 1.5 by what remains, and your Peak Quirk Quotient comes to -0.798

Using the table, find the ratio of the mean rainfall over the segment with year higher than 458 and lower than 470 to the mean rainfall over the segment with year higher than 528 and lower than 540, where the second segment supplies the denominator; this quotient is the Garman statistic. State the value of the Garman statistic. 0.994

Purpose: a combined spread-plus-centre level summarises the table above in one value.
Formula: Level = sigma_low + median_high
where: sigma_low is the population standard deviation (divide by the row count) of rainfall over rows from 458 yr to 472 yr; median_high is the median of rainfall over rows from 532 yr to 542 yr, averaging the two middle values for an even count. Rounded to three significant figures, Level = 2.96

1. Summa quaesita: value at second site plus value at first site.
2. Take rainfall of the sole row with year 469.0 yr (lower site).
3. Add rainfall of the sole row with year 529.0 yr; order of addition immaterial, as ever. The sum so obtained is 5.63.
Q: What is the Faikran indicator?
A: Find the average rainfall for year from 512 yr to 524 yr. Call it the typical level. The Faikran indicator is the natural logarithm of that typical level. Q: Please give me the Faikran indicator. 1.08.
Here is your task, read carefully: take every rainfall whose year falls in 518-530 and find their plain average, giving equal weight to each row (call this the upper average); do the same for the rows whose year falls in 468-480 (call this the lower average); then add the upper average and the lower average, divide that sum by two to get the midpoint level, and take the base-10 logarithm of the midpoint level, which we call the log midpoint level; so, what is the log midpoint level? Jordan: 0.465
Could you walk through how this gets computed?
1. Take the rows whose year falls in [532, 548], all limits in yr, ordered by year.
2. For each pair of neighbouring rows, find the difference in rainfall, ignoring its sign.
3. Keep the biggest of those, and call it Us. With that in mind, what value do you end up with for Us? 0.39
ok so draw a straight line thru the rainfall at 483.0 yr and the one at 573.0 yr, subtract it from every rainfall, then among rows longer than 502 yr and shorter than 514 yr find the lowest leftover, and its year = 513.0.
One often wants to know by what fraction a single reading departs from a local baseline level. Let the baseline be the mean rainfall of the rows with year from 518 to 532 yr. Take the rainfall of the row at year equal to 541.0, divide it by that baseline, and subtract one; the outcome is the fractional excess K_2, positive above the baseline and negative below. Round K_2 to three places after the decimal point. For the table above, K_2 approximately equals 0.019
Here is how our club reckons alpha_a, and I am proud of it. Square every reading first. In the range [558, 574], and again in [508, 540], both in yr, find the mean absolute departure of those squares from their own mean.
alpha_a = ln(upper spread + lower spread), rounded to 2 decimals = 0.37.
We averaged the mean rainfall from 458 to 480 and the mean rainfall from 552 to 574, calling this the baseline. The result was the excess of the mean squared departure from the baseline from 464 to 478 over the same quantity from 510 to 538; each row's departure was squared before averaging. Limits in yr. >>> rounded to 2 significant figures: -0.010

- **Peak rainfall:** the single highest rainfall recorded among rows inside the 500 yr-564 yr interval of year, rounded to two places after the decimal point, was 3.30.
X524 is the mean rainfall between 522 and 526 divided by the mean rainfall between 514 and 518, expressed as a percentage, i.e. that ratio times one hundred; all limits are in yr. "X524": 104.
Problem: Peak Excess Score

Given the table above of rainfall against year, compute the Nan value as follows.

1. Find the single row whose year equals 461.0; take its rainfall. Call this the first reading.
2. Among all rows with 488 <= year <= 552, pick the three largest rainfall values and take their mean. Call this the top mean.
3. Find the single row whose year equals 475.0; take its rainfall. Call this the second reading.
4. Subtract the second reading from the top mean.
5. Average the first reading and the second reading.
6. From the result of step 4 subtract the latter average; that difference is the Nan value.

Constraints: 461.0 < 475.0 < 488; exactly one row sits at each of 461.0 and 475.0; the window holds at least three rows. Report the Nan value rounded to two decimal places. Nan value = -2.52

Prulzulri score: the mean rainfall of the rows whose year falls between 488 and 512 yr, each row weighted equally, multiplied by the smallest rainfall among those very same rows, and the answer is 7.7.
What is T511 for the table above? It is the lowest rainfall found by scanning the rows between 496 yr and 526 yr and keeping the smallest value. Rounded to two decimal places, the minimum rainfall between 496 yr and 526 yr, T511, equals 2.67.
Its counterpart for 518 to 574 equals 2.62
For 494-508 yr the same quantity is 2.69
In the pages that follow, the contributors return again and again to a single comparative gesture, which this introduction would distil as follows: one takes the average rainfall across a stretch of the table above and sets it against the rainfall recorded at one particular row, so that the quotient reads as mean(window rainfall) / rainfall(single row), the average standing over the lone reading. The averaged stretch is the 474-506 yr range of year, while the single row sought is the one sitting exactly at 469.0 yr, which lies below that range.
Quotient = 1.00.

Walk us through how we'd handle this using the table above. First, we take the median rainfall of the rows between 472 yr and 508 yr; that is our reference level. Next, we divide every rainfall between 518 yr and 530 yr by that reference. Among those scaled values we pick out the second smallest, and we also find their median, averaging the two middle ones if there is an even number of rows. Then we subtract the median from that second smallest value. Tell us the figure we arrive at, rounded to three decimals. -0.047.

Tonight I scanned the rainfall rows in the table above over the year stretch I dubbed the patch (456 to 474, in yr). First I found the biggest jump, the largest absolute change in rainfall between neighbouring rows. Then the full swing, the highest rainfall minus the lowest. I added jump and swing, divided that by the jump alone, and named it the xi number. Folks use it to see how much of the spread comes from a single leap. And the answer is 2.10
